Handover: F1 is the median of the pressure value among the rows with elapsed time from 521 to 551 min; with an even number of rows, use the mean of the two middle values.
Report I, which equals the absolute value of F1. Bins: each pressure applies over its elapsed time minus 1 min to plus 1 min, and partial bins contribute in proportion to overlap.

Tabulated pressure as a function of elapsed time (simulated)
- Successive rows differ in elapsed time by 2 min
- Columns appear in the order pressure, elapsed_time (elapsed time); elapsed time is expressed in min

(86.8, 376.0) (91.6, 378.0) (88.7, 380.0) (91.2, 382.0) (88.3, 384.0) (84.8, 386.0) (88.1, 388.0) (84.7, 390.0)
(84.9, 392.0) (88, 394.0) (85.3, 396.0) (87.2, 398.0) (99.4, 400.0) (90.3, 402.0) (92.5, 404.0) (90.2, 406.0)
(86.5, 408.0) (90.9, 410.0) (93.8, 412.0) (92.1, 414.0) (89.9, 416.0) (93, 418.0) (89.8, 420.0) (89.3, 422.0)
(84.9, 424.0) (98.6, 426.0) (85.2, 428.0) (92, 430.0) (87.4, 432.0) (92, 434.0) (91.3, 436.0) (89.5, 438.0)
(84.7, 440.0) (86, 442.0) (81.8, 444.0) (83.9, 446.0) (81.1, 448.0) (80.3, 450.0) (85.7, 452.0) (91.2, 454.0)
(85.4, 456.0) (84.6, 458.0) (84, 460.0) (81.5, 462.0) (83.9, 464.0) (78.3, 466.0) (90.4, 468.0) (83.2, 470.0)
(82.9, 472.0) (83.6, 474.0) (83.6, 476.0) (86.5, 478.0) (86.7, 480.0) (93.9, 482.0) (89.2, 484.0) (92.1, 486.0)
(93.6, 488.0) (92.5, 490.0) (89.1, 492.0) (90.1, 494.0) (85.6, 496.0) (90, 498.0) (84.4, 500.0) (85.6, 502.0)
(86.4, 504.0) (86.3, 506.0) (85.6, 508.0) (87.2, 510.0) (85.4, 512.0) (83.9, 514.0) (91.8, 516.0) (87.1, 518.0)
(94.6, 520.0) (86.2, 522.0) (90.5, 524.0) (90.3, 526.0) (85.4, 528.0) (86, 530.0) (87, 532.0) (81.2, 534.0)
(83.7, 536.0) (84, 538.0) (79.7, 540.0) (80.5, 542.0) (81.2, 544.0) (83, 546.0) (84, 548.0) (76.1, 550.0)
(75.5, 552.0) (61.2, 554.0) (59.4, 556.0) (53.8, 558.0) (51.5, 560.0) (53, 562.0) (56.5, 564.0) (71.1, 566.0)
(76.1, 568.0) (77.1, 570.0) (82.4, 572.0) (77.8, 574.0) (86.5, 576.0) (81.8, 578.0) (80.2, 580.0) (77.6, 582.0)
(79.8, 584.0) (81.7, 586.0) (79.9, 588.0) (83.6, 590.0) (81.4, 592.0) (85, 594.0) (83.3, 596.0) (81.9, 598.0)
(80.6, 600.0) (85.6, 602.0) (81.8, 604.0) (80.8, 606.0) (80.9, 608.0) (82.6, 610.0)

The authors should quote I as 84.0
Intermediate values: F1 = 84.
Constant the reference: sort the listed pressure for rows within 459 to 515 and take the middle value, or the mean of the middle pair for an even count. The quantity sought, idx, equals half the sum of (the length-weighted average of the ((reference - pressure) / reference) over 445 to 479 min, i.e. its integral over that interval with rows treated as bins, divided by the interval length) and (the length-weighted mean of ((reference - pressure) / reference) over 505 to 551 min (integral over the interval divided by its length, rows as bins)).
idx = 0.01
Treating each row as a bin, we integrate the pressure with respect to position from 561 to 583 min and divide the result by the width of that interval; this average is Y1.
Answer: 74.6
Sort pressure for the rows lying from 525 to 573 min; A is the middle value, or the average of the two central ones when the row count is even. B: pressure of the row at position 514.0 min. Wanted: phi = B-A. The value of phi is 4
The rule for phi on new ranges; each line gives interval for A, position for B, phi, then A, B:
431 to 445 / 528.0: -2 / 87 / 85.4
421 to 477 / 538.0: -1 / 85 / 84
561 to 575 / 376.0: 11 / 76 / 86.8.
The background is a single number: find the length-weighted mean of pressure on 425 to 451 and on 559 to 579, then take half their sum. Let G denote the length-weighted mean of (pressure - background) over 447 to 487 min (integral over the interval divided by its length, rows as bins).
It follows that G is 6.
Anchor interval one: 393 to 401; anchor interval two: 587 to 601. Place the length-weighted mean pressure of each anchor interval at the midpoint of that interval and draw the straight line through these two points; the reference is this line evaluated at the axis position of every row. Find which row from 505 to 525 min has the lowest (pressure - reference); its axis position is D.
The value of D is 514.0 min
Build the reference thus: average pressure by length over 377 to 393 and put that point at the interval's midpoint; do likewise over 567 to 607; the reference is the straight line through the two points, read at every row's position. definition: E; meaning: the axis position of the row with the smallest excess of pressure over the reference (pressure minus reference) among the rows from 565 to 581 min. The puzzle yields 566.0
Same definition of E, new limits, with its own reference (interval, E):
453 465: 462.0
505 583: 560.0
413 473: 466.0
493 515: 514.0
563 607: 564.0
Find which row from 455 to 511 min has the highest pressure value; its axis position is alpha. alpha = 482.0 min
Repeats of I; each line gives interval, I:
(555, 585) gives 77.1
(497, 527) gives 86.4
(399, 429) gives 90.3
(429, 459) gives 85.7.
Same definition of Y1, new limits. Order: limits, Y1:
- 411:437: 90.7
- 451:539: 86.8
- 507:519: 86.8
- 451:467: 84.3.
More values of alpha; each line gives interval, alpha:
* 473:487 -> 482.0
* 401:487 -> 426.0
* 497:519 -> 516.0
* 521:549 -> 524.0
